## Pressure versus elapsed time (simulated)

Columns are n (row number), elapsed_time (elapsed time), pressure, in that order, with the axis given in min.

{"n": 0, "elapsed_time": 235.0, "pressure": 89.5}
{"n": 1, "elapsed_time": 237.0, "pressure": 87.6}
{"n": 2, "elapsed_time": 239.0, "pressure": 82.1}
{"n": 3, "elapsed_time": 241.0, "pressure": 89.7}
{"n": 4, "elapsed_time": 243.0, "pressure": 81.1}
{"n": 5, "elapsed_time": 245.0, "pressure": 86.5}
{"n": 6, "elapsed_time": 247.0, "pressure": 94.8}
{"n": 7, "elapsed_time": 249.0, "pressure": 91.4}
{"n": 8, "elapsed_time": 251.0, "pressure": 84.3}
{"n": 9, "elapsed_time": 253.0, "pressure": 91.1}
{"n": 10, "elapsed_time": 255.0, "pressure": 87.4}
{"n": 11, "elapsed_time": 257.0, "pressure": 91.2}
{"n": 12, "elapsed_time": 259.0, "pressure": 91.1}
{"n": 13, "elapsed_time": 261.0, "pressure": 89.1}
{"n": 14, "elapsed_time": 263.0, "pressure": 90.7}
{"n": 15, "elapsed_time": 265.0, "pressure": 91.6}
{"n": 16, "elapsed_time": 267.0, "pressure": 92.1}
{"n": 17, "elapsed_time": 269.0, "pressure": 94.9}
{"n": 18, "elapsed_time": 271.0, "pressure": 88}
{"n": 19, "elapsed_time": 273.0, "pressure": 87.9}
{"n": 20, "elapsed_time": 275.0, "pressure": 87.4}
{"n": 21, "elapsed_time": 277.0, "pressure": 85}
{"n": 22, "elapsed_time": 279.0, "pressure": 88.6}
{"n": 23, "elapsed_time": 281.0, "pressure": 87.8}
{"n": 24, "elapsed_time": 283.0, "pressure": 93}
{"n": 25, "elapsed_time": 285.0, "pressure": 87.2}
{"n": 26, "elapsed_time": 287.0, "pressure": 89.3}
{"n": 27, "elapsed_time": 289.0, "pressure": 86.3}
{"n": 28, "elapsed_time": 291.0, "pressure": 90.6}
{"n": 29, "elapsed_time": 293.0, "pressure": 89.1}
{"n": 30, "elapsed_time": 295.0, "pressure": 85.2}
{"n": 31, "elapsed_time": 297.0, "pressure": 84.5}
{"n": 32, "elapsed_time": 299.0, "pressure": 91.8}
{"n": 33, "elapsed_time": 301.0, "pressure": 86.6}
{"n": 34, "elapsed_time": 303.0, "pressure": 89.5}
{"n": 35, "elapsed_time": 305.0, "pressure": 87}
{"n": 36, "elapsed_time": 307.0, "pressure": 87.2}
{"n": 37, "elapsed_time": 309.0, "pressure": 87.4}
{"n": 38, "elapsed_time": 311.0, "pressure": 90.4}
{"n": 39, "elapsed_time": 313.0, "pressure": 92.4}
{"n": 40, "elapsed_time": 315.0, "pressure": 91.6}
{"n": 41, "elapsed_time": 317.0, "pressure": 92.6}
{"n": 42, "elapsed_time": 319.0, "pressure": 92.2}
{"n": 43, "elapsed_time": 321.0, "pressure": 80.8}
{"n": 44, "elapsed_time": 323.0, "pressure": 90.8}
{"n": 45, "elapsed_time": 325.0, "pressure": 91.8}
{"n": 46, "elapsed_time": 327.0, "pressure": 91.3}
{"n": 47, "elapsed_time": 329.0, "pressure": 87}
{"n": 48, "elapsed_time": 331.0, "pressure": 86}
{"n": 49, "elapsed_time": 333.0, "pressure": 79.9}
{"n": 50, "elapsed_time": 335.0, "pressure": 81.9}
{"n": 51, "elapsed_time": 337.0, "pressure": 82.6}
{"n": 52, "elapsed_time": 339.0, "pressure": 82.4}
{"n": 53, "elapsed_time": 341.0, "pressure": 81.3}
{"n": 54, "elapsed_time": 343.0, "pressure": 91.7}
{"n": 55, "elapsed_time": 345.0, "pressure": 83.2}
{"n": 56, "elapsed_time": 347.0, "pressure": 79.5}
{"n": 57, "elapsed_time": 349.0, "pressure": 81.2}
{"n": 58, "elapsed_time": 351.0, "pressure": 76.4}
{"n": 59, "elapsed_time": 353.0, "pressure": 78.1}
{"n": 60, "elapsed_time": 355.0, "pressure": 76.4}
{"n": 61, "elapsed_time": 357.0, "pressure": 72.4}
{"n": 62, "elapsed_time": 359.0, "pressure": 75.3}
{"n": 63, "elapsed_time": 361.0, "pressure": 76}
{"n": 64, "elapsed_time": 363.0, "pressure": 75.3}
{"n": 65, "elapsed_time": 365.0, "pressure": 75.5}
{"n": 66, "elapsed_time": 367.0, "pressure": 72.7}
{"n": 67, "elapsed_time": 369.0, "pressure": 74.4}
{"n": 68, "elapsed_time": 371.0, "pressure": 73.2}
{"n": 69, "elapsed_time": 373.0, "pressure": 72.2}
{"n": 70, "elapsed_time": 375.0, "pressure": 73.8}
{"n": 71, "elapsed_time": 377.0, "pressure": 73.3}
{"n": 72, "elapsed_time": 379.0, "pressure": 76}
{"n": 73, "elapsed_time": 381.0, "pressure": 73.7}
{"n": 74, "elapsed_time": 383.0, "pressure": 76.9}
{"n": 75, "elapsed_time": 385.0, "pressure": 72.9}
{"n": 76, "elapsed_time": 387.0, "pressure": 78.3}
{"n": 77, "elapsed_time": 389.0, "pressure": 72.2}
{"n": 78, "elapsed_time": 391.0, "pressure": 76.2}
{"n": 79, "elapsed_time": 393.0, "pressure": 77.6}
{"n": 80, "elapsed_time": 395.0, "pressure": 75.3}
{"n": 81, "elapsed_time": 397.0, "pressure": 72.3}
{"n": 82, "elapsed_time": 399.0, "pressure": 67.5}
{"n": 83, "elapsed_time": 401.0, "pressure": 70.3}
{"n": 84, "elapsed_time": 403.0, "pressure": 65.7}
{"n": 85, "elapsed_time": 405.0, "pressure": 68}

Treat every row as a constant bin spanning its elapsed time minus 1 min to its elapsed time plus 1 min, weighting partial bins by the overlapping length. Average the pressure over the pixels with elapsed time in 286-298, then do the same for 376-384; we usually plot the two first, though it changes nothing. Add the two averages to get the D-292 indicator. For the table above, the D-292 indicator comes 162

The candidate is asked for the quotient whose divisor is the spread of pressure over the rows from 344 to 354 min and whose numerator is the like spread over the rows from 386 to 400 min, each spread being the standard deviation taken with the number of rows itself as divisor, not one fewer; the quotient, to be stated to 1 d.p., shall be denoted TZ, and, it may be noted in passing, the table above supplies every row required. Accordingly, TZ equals 1.5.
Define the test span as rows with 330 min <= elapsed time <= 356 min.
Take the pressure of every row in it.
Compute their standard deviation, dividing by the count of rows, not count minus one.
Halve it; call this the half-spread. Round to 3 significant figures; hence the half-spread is 1.96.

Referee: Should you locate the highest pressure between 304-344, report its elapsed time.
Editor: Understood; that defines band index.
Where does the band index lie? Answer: 317.0 min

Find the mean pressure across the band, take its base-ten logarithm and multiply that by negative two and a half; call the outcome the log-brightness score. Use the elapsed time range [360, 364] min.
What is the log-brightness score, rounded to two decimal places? -4.70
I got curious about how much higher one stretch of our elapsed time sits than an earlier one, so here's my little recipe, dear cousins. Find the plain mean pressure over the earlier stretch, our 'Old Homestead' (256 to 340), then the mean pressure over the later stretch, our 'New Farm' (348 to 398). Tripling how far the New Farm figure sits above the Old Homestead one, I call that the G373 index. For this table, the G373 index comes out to -40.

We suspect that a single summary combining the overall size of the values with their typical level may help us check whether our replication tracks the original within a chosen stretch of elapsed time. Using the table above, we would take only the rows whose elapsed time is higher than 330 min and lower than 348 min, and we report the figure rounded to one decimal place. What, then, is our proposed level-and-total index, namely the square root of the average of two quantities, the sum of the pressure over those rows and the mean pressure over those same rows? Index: 20.4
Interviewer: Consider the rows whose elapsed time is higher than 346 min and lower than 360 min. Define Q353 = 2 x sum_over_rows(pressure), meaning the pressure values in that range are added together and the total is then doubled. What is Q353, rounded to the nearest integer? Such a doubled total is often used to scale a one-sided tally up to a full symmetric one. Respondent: 1079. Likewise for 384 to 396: 905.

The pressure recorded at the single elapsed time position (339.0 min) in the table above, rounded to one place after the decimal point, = 82.4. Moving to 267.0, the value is 92.1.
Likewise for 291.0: 90.6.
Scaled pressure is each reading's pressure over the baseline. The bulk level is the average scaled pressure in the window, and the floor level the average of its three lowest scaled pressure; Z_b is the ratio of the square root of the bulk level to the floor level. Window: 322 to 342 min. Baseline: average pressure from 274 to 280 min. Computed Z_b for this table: 1.064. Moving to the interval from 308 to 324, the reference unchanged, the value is 1.025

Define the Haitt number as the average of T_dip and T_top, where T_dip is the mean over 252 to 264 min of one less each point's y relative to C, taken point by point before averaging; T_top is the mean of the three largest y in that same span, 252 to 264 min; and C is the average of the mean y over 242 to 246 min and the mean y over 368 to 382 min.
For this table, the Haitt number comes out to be 45.5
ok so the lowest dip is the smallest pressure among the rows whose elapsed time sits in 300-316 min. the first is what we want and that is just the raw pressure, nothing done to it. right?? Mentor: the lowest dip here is 86.6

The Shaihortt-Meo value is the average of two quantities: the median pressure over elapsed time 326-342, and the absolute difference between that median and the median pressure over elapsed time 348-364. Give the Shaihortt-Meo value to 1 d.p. 44.4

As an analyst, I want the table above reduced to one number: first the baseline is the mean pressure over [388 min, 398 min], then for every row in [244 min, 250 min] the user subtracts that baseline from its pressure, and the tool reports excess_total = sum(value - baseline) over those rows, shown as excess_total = 49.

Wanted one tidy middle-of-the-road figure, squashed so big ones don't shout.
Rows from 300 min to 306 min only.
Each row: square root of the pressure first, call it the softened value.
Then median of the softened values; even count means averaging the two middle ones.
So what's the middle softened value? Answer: 9.33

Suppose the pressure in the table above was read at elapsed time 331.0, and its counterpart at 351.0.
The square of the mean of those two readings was 6593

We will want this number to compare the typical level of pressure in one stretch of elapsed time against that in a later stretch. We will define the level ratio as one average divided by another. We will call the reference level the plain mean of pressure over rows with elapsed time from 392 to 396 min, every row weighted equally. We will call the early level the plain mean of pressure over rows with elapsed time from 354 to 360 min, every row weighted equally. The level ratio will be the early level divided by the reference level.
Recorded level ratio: 0.98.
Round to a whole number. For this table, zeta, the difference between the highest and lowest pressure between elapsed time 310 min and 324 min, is 12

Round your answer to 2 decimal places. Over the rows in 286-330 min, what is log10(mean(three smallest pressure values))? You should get 1.92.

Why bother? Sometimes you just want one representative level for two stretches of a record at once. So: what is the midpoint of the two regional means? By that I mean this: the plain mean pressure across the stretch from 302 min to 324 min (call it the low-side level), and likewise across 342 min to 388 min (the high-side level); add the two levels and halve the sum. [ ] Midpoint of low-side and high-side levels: 83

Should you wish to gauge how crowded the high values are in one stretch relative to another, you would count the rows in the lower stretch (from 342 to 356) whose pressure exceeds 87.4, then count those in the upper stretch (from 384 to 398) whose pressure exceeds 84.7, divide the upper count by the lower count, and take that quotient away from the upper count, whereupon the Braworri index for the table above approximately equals 0.0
